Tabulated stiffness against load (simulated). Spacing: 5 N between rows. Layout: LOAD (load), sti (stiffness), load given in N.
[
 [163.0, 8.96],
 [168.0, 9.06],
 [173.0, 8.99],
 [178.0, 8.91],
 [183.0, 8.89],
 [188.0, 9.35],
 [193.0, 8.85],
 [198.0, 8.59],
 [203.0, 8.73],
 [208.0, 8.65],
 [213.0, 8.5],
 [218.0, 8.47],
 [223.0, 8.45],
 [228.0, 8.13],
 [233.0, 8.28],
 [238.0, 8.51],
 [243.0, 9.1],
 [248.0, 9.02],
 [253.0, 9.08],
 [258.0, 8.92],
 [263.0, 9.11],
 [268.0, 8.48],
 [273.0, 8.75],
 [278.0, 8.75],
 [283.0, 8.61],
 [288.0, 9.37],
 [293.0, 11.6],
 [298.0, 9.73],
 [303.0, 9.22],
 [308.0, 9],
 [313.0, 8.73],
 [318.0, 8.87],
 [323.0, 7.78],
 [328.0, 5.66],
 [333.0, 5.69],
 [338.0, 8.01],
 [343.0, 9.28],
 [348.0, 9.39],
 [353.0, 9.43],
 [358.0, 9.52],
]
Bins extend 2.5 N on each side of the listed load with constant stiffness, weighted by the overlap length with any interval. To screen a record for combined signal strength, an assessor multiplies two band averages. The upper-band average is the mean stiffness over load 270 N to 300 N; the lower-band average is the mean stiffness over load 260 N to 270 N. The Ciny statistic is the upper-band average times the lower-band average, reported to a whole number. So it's 83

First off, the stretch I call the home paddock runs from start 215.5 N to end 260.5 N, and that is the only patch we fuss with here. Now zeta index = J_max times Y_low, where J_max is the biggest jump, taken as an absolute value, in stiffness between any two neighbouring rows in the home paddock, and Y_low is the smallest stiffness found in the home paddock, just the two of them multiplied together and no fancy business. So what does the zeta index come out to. 5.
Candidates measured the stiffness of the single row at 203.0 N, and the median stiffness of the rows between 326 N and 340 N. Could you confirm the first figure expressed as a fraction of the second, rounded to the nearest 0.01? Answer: 1.53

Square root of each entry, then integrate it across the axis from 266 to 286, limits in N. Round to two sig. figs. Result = 59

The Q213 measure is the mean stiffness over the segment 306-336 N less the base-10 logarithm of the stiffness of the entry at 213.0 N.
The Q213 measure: 6.7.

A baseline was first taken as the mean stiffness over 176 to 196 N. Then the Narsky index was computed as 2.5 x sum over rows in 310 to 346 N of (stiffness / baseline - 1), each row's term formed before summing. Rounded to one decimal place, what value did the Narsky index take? -2.5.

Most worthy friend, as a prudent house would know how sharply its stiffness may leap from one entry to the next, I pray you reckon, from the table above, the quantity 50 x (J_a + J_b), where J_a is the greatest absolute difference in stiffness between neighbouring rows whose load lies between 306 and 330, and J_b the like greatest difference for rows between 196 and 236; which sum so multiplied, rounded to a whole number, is 122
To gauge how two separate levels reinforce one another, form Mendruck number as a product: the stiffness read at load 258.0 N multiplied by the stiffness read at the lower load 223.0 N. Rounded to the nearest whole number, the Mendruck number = 75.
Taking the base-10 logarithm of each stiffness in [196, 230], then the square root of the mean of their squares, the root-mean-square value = 0.930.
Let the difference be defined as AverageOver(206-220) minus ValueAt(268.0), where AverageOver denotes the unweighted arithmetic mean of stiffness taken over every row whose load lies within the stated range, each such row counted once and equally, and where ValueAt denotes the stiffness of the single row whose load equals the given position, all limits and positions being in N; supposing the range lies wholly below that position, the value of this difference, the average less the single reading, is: 0.06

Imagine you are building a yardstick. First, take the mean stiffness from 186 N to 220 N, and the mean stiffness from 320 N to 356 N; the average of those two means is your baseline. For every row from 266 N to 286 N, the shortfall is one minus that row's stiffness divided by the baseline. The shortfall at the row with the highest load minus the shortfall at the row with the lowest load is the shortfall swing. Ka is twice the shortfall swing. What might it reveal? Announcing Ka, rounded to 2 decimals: -0.03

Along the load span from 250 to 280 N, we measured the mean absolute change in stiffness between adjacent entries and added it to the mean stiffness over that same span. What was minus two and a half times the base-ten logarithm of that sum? -2.40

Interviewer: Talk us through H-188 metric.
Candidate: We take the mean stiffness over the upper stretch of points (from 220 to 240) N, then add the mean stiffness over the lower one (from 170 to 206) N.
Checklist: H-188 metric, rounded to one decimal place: 17.2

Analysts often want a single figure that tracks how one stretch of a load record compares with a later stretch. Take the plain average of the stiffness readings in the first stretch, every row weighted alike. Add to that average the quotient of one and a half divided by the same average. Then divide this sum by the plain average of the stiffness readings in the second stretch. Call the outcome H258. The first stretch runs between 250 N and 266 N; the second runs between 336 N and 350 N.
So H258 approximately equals 1.03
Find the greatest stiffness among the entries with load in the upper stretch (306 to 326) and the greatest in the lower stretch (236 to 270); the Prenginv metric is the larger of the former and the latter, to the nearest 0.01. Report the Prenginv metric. 9.11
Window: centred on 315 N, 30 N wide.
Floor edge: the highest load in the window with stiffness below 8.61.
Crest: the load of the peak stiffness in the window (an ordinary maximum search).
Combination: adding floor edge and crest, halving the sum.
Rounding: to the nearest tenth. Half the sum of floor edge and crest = 315.5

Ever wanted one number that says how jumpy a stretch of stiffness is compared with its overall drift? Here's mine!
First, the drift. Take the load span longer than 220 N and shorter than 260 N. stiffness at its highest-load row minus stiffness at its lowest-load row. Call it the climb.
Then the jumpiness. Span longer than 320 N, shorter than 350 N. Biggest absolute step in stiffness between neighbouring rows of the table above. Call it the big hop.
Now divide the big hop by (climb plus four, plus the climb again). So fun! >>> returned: 0.47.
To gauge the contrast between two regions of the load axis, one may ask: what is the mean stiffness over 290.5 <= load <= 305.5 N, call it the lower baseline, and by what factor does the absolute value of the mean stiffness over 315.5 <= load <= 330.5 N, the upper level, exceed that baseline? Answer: 0.73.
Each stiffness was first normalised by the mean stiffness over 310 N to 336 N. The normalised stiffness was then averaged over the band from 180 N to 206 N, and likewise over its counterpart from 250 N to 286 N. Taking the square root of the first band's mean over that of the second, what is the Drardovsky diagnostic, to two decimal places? 1.00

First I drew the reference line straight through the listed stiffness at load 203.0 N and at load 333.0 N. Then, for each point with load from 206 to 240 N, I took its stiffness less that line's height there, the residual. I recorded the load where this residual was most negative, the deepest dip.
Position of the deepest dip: 228.0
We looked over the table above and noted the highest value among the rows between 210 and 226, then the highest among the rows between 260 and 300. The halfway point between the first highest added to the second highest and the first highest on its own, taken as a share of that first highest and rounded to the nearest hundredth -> 1.68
